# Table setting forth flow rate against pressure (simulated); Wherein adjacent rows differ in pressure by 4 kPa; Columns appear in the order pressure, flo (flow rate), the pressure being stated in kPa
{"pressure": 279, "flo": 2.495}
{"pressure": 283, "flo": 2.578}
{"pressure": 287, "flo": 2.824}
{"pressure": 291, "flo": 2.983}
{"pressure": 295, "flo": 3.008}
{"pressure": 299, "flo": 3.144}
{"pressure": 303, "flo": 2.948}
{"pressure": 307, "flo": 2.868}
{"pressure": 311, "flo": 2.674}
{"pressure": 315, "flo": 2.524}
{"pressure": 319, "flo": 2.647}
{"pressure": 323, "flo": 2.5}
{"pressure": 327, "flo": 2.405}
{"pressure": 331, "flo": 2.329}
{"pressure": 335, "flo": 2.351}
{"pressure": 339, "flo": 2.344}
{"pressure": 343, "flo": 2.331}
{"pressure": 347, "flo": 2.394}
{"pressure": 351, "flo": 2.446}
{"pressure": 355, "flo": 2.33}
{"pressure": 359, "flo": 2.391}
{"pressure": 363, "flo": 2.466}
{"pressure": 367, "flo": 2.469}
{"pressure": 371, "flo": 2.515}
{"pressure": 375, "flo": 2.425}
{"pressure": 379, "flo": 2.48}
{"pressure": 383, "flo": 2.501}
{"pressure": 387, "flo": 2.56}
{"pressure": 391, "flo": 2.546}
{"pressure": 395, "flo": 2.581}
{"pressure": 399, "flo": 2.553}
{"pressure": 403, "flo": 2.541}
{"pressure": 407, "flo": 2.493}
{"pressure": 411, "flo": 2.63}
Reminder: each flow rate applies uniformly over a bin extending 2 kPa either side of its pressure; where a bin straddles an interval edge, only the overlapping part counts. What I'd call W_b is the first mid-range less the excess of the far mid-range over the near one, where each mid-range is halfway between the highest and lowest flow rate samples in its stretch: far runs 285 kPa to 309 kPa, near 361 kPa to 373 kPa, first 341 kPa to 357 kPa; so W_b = 1.89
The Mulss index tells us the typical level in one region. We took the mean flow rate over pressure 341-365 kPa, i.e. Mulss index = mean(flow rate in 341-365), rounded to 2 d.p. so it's 2.39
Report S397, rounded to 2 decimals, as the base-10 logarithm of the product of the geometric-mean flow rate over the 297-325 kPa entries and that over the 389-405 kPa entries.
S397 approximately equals 0.85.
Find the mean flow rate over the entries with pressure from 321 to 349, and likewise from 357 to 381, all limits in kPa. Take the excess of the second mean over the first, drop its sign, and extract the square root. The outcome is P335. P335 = 0.28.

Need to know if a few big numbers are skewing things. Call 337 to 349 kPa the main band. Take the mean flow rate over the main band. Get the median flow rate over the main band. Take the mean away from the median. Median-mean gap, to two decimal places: -0.01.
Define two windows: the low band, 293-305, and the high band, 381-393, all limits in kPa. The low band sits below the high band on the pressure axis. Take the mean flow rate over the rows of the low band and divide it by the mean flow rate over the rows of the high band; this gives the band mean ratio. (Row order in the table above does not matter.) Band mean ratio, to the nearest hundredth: 1.20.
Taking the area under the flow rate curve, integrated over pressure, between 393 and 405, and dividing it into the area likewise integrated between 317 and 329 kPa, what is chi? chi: 0.98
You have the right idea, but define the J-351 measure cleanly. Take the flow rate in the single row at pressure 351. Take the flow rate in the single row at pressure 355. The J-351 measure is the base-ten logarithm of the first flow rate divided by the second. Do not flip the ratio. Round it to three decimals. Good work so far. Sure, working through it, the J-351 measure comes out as 0.021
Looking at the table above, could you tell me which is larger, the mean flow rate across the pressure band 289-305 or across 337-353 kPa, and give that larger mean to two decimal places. 3.02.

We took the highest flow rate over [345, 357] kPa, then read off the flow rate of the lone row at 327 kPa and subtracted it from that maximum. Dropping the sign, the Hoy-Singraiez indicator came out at 0.041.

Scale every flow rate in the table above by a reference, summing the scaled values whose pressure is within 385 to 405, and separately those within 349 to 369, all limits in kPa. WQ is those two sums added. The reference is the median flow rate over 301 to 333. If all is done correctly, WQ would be 9.6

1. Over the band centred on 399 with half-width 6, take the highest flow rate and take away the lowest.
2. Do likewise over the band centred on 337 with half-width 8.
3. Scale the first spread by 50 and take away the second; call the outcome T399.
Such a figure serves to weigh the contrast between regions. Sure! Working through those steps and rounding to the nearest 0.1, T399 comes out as 2.0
